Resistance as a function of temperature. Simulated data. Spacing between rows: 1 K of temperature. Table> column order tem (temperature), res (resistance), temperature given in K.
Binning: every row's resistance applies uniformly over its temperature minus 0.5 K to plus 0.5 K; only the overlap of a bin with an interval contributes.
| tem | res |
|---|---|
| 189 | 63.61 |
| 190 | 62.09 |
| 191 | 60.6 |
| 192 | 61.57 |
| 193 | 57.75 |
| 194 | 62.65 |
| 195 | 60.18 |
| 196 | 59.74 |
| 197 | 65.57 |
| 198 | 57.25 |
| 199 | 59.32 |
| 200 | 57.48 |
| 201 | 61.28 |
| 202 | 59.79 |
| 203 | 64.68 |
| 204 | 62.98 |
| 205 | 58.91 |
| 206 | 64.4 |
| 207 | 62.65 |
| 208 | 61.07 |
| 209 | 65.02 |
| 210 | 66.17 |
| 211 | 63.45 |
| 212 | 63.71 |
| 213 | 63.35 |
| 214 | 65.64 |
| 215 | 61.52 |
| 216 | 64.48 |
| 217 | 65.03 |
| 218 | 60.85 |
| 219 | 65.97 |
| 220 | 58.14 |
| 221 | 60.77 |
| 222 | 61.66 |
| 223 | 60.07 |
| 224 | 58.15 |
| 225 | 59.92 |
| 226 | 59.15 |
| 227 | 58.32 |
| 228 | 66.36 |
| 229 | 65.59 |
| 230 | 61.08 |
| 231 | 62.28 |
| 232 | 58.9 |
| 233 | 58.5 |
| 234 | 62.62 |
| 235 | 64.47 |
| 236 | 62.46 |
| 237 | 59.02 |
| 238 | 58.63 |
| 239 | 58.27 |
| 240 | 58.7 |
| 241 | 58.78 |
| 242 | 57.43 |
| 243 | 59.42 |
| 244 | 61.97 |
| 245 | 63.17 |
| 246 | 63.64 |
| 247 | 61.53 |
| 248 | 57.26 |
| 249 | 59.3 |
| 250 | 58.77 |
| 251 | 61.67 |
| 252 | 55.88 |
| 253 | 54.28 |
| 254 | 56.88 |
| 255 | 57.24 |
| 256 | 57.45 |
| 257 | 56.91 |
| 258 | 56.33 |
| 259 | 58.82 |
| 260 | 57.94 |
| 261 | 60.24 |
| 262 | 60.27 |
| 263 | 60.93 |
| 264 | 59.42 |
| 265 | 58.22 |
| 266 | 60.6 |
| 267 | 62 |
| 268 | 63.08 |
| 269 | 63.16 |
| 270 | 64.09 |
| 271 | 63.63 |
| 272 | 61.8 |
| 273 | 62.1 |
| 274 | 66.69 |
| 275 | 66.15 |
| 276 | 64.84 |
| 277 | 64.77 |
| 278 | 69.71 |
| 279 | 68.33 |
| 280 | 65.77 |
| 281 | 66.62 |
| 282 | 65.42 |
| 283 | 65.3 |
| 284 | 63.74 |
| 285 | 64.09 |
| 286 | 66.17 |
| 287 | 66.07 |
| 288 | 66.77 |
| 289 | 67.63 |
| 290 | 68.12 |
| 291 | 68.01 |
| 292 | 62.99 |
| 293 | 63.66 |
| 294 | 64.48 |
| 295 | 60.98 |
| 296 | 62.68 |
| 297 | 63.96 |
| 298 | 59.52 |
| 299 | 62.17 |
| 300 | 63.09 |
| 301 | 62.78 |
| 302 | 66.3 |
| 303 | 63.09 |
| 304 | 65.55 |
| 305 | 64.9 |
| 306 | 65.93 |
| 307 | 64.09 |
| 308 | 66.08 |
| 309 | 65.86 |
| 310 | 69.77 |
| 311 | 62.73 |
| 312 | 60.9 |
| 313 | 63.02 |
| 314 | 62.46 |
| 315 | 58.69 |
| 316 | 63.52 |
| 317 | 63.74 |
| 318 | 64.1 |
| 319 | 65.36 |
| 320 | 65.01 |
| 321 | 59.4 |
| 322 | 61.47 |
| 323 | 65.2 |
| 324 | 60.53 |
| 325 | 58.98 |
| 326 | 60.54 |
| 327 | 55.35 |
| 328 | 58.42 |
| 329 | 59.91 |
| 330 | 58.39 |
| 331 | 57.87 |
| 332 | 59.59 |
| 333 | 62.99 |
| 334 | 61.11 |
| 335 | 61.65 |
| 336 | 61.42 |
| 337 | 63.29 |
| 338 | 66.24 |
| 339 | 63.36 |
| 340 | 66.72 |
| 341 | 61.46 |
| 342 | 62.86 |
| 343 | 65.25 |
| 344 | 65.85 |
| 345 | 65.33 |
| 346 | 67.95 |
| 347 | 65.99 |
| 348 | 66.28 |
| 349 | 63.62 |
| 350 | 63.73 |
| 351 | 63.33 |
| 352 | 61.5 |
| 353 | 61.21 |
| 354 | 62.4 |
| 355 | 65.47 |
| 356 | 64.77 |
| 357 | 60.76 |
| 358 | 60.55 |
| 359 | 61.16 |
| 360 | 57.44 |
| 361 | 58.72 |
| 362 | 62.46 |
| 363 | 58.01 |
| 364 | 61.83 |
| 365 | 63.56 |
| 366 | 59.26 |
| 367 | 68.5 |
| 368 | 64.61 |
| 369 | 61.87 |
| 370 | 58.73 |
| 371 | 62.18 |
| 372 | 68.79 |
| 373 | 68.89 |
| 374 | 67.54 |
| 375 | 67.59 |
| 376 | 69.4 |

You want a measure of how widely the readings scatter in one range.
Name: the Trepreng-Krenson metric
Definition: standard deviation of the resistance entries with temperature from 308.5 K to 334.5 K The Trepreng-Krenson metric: 3.1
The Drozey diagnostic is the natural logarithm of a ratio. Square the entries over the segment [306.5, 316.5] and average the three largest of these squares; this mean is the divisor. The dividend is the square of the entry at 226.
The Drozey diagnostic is -0.26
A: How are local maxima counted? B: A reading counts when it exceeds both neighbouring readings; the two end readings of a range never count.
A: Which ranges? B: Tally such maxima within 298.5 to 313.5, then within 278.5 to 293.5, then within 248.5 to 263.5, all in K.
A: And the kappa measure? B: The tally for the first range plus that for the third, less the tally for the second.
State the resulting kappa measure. 6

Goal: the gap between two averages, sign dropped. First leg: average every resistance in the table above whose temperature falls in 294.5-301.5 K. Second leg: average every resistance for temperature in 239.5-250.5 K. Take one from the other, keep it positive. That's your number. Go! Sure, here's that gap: 2.2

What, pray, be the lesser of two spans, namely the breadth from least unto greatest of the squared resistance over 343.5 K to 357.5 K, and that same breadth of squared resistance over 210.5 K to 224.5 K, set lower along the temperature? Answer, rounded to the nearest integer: 925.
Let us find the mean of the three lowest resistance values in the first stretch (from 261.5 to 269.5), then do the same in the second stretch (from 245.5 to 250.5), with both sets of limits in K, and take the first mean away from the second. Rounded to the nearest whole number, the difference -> -1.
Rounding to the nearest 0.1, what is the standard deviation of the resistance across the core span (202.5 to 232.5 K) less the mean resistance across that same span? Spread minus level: -59.7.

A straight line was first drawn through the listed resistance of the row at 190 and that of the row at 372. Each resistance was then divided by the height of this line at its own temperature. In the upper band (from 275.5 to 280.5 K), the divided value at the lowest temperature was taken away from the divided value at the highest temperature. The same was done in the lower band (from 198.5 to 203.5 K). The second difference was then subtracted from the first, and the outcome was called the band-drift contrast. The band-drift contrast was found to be -0.07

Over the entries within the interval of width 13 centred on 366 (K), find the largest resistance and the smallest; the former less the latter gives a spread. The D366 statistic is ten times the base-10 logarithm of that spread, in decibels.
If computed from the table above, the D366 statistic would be 10.5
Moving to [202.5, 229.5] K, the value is 9.1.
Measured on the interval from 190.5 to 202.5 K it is 9.2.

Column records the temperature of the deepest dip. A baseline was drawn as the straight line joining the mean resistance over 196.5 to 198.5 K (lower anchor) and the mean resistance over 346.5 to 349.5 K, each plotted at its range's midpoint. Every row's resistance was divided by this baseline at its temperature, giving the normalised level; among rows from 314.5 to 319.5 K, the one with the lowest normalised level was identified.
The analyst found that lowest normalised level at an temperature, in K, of 315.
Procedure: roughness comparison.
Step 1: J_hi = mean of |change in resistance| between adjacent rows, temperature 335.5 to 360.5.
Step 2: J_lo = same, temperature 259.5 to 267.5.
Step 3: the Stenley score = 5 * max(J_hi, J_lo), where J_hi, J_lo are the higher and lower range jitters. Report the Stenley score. 9.4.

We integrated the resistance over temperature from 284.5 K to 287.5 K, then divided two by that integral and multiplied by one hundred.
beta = 1.02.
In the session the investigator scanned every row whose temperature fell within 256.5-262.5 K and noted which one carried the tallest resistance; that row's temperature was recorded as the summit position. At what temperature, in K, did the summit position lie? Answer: 262 K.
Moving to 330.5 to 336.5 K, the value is 333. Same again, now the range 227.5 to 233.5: 228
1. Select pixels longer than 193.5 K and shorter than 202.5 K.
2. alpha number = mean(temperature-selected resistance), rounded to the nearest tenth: 60.4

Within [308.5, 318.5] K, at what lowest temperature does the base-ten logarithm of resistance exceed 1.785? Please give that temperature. 309 K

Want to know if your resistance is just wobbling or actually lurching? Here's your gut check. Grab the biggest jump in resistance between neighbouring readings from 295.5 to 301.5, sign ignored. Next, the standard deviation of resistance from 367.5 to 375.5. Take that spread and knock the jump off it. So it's -1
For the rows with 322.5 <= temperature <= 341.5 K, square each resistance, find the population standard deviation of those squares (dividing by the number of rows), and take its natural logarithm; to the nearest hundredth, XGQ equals 5.86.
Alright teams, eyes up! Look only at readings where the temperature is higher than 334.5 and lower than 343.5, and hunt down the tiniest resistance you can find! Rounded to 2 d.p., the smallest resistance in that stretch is 61.42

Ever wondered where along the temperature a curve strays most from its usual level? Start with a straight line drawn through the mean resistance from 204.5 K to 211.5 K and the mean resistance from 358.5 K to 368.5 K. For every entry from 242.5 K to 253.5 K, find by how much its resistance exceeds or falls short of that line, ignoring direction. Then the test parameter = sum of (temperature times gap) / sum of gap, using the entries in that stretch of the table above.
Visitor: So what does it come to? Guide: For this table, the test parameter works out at 249.7 K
